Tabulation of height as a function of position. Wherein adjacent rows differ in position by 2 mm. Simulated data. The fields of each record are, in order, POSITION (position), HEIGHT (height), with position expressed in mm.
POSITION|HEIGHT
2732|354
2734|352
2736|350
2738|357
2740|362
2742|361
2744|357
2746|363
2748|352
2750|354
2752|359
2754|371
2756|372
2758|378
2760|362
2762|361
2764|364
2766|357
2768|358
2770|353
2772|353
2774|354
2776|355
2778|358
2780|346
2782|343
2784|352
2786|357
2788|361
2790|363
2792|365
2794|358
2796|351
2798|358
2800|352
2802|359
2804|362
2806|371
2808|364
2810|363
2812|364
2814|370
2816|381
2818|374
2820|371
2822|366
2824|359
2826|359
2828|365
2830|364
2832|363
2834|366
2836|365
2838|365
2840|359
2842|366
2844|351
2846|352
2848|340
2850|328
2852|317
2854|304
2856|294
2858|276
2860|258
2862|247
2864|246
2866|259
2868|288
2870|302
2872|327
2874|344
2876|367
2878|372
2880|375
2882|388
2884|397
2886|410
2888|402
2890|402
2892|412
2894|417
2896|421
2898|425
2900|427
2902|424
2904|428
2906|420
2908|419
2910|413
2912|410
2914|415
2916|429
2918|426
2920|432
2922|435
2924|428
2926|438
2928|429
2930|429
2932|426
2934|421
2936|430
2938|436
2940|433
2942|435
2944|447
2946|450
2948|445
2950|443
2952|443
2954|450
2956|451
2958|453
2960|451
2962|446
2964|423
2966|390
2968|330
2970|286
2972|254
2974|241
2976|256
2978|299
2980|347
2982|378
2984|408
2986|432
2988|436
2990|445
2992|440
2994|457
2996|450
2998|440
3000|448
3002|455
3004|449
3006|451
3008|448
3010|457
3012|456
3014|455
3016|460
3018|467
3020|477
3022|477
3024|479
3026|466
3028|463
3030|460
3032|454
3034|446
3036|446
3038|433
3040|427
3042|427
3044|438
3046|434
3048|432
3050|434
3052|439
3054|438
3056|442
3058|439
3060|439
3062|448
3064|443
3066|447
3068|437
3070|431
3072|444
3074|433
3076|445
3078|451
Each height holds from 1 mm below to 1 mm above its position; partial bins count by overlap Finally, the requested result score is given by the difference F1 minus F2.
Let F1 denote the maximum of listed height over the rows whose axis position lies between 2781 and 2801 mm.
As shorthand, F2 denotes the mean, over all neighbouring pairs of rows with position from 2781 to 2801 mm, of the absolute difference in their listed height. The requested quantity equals 360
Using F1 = 365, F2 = 5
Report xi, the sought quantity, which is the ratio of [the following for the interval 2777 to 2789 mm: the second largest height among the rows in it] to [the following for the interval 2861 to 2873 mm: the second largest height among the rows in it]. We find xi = 1.19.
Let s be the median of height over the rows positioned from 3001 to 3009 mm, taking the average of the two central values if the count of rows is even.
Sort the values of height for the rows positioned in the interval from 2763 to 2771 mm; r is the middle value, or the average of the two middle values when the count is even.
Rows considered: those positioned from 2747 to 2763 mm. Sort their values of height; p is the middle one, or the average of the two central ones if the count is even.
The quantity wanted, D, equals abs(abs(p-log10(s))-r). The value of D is 1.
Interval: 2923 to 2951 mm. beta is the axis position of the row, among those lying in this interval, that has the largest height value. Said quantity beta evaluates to 2946 mm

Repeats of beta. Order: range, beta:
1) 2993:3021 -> 3020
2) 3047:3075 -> 3062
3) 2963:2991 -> 2990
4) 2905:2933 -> 2926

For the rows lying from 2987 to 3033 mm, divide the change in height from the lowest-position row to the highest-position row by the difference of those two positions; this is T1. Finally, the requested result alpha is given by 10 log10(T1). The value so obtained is -4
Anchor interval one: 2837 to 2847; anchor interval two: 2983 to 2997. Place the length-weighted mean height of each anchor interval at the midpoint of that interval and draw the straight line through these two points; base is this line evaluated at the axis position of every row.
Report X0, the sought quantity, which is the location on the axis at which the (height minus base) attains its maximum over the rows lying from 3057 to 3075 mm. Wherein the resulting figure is 3062 mm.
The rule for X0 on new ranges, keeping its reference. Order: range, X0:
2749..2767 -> 2758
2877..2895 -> 2894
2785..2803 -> 2792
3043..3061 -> 3044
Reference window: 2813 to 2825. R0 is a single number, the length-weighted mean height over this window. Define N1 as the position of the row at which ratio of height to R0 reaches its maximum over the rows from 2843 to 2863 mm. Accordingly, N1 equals 2846 mm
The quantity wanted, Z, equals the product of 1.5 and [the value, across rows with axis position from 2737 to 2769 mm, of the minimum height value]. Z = 528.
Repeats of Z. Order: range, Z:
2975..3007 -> 384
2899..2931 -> 615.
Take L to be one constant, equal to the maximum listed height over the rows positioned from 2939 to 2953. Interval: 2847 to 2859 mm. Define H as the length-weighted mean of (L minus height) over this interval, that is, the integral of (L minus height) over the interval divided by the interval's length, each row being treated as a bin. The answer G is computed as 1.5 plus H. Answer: 142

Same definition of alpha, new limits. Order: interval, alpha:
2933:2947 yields 4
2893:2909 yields -8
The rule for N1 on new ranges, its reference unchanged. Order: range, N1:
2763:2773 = 2764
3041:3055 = 3052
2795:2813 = 2806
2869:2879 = 2878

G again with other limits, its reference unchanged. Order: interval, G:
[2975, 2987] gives 98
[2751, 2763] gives 84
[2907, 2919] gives 33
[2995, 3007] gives 3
